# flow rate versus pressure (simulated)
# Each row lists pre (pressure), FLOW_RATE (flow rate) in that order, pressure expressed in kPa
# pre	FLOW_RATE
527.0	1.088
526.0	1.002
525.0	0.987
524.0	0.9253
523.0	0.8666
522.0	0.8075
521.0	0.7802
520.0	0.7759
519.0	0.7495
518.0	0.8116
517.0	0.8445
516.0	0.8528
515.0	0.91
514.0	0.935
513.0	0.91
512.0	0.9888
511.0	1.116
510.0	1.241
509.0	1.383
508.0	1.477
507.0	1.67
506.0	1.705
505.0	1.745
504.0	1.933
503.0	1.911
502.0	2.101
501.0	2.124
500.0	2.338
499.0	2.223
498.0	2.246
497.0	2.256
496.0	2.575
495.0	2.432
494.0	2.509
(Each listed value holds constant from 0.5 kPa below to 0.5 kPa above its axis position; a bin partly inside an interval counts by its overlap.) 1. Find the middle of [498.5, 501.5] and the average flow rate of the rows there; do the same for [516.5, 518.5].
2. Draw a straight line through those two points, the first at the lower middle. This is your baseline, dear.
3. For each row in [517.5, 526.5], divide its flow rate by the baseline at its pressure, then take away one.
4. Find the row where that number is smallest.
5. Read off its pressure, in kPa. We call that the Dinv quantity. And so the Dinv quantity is 518.0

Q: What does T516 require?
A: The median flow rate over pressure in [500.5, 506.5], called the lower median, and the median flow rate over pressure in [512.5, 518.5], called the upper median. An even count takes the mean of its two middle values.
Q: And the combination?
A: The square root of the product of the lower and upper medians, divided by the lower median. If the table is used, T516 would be 0.68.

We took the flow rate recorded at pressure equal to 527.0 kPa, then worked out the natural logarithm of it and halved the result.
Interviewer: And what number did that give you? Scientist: 0.0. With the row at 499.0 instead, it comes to 0.4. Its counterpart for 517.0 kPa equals -0.1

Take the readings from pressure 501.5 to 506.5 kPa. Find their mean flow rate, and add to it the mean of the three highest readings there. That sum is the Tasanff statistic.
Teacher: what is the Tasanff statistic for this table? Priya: 3.9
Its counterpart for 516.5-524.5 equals 1.7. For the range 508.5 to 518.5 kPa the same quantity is 2.2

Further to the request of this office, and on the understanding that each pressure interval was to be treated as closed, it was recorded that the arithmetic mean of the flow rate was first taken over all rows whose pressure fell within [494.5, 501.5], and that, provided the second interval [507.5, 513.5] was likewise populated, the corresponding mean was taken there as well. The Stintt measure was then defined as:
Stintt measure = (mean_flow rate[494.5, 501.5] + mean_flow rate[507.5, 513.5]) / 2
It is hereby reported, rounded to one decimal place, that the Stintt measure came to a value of 1.7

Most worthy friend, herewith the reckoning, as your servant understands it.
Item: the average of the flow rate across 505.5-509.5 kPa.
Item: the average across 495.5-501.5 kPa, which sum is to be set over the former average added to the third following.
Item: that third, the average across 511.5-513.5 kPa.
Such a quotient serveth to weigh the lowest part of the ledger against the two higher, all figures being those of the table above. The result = 0.91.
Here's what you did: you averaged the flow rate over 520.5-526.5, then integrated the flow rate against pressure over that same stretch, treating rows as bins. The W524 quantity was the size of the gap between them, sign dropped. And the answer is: 4.5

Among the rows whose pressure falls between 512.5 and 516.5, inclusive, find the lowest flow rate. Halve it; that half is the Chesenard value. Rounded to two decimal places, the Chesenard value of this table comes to 0.43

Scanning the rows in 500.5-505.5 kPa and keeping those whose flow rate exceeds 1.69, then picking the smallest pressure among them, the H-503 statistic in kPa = 501.0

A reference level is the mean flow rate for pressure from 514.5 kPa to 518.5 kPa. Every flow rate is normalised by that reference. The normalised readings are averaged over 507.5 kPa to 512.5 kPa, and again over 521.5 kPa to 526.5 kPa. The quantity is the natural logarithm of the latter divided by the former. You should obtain -0.3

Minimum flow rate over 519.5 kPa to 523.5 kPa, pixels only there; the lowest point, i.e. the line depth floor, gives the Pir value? 0.7759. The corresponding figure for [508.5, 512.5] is 0.9888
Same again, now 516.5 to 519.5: 0.7495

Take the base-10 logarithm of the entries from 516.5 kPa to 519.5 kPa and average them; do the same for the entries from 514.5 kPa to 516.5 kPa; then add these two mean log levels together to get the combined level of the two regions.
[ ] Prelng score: -0.15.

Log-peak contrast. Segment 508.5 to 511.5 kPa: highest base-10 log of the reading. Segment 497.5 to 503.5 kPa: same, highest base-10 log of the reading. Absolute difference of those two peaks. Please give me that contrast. 0.23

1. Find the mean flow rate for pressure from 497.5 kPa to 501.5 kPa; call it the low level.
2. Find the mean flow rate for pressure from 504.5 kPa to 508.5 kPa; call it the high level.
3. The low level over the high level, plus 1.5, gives 2.9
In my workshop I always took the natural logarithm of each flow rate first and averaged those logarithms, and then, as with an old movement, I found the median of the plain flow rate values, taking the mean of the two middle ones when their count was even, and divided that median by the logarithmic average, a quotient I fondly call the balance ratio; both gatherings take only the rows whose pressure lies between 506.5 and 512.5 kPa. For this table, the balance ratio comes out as 5.1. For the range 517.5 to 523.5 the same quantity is -3.5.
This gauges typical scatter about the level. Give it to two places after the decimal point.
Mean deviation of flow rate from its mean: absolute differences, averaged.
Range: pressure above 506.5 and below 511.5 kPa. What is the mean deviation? 0.16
